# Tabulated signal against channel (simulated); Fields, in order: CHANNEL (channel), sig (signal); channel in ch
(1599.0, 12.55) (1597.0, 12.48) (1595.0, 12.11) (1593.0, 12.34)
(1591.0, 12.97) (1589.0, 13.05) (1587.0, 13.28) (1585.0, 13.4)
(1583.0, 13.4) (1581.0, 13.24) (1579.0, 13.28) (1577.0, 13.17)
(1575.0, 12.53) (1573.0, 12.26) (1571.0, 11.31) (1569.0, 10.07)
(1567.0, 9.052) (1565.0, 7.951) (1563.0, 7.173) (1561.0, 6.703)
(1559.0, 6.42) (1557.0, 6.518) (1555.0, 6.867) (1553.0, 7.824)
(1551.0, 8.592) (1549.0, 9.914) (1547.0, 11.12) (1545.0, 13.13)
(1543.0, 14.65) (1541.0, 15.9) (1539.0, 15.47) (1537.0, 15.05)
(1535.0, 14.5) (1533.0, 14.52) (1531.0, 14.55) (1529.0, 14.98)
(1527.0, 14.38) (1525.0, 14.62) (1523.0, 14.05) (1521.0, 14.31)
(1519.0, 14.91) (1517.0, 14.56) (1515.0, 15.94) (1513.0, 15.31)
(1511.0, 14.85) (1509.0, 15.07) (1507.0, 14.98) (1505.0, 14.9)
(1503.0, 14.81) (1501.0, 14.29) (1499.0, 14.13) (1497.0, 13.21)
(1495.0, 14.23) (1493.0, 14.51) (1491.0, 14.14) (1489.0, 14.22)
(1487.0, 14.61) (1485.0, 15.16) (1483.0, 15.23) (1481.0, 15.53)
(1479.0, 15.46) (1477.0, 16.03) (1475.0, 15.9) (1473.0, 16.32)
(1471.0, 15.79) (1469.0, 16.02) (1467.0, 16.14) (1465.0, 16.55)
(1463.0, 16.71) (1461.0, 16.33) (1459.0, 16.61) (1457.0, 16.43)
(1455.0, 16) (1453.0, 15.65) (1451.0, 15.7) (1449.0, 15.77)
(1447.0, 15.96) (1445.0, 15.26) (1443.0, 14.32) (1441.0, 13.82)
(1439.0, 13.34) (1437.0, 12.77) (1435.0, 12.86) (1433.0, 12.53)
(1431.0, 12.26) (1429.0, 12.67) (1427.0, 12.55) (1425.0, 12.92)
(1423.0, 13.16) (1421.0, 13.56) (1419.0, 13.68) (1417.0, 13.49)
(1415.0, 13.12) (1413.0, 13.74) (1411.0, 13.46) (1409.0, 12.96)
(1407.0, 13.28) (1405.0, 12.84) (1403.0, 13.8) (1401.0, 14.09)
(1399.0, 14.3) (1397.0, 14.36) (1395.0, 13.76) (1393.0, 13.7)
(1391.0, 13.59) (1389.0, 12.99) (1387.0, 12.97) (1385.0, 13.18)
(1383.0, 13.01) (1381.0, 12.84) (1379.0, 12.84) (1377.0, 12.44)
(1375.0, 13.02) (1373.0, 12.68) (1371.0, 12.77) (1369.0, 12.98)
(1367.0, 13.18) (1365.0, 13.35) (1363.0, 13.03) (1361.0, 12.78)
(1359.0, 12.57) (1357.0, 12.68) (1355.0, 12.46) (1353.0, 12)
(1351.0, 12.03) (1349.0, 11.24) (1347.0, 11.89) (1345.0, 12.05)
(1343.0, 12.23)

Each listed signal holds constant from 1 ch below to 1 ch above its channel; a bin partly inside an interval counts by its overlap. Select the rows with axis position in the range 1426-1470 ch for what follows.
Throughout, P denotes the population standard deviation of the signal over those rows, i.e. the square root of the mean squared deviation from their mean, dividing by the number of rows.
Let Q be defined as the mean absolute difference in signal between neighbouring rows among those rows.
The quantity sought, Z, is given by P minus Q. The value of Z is 1.3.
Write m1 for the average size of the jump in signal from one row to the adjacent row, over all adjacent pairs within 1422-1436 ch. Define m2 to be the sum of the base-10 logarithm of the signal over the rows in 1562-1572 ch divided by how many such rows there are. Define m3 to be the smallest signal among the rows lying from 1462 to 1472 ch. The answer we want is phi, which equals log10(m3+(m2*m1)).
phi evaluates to 1.21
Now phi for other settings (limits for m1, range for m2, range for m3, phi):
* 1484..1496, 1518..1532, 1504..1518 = 1.17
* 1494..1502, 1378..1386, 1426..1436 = 1.12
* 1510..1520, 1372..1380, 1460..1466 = 1.23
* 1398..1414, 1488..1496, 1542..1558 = 0.85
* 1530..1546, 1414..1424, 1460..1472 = 1.22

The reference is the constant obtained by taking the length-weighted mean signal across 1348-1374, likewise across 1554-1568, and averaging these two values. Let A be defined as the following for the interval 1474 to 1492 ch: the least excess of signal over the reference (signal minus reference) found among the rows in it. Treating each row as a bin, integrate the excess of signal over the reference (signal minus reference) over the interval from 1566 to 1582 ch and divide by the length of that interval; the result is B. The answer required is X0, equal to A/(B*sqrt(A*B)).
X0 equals 0.76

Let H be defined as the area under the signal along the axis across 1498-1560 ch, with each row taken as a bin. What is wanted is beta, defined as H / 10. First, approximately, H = 822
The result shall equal 82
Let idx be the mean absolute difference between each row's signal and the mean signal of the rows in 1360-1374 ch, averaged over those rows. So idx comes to 0.19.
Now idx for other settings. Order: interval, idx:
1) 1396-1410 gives 0.54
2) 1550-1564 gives 0.61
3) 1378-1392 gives 0.19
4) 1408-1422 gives 0.22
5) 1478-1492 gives 0.50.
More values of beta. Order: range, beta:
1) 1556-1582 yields 26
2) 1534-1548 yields 20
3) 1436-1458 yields 33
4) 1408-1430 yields 29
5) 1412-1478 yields 97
